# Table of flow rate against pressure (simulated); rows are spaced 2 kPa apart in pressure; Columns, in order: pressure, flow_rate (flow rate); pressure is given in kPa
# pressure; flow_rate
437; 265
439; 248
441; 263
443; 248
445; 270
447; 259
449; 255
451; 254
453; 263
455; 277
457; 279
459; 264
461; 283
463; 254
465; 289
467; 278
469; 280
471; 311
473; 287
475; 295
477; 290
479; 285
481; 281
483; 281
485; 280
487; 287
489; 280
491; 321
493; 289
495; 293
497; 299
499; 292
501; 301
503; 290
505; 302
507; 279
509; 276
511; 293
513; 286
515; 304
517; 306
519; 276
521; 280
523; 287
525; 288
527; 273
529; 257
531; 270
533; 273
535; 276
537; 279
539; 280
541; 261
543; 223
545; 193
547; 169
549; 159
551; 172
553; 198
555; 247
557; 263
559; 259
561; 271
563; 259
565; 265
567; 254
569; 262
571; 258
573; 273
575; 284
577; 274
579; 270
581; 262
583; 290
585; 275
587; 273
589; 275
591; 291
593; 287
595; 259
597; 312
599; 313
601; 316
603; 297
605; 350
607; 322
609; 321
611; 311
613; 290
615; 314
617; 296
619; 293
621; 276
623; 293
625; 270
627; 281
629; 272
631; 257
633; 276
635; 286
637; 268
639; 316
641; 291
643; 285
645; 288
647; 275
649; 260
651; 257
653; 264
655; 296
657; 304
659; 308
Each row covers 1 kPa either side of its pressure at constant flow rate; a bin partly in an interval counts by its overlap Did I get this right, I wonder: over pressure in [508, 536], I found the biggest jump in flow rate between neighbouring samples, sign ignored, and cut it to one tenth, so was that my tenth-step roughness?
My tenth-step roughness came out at 3.0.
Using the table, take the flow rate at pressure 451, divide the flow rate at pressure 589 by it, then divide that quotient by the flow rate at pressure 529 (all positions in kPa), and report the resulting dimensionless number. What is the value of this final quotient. 0.0042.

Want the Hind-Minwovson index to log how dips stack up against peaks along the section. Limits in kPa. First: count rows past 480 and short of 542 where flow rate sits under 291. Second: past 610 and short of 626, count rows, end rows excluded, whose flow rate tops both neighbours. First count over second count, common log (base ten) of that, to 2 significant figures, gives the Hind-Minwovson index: 1.0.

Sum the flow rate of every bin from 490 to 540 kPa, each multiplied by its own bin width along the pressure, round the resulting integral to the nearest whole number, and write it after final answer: 14340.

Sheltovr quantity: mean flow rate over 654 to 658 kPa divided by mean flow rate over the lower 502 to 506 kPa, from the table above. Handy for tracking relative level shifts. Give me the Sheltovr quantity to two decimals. 1.01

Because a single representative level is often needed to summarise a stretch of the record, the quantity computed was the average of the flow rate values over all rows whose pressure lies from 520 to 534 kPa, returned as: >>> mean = 275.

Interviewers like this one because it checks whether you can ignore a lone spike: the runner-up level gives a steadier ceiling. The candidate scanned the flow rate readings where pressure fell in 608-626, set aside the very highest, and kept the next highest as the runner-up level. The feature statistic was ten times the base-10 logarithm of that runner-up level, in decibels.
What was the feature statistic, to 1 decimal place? 25.0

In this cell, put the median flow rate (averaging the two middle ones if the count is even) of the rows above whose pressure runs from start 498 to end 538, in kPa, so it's 283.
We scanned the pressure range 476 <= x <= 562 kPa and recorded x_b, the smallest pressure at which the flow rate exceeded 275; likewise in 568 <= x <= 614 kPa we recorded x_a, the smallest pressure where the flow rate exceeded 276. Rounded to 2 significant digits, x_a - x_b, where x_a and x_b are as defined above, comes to 98 kPa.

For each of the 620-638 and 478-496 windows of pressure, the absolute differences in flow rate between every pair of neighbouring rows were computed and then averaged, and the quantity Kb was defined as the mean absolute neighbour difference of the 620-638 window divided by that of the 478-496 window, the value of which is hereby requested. 1.3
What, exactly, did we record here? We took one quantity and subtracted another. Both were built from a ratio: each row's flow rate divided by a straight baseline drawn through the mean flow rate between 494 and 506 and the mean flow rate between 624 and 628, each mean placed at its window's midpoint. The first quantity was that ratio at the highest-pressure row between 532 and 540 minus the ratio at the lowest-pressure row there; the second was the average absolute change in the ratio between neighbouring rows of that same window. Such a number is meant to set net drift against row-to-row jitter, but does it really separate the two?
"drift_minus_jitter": 0.018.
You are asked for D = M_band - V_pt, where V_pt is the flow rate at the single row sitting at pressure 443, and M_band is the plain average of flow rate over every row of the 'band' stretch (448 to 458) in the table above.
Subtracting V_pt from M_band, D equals 18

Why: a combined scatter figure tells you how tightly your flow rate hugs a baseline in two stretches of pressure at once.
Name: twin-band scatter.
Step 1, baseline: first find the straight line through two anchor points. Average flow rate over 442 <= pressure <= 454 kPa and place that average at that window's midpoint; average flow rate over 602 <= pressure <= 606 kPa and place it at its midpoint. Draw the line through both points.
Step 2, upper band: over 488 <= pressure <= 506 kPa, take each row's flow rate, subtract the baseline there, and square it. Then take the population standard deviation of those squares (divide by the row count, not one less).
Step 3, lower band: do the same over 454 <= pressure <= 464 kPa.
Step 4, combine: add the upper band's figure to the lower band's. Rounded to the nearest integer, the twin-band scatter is 710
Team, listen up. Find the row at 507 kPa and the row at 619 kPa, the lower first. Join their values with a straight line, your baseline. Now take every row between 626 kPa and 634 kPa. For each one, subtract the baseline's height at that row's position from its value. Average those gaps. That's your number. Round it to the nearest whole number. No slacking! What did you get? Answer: -23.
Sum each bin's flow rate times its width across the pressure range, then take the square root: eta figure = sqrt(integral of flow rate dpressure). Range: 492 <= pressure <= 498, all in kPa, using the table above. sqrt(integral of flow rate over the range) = 42.0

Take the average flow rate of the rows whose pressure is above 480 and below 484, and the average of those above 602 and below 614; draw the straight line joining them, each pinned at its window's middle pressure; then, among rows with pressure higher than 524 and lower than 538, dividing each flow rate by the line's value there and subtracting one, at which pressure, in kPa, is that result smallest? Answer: 529 kPa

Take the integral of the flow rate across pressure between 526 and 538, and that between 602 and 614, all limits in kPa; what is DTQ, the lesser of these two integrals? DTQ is 3256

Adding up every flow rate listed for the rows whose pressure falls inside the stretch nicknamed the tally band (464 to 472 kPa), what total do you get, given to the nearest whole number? 1158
